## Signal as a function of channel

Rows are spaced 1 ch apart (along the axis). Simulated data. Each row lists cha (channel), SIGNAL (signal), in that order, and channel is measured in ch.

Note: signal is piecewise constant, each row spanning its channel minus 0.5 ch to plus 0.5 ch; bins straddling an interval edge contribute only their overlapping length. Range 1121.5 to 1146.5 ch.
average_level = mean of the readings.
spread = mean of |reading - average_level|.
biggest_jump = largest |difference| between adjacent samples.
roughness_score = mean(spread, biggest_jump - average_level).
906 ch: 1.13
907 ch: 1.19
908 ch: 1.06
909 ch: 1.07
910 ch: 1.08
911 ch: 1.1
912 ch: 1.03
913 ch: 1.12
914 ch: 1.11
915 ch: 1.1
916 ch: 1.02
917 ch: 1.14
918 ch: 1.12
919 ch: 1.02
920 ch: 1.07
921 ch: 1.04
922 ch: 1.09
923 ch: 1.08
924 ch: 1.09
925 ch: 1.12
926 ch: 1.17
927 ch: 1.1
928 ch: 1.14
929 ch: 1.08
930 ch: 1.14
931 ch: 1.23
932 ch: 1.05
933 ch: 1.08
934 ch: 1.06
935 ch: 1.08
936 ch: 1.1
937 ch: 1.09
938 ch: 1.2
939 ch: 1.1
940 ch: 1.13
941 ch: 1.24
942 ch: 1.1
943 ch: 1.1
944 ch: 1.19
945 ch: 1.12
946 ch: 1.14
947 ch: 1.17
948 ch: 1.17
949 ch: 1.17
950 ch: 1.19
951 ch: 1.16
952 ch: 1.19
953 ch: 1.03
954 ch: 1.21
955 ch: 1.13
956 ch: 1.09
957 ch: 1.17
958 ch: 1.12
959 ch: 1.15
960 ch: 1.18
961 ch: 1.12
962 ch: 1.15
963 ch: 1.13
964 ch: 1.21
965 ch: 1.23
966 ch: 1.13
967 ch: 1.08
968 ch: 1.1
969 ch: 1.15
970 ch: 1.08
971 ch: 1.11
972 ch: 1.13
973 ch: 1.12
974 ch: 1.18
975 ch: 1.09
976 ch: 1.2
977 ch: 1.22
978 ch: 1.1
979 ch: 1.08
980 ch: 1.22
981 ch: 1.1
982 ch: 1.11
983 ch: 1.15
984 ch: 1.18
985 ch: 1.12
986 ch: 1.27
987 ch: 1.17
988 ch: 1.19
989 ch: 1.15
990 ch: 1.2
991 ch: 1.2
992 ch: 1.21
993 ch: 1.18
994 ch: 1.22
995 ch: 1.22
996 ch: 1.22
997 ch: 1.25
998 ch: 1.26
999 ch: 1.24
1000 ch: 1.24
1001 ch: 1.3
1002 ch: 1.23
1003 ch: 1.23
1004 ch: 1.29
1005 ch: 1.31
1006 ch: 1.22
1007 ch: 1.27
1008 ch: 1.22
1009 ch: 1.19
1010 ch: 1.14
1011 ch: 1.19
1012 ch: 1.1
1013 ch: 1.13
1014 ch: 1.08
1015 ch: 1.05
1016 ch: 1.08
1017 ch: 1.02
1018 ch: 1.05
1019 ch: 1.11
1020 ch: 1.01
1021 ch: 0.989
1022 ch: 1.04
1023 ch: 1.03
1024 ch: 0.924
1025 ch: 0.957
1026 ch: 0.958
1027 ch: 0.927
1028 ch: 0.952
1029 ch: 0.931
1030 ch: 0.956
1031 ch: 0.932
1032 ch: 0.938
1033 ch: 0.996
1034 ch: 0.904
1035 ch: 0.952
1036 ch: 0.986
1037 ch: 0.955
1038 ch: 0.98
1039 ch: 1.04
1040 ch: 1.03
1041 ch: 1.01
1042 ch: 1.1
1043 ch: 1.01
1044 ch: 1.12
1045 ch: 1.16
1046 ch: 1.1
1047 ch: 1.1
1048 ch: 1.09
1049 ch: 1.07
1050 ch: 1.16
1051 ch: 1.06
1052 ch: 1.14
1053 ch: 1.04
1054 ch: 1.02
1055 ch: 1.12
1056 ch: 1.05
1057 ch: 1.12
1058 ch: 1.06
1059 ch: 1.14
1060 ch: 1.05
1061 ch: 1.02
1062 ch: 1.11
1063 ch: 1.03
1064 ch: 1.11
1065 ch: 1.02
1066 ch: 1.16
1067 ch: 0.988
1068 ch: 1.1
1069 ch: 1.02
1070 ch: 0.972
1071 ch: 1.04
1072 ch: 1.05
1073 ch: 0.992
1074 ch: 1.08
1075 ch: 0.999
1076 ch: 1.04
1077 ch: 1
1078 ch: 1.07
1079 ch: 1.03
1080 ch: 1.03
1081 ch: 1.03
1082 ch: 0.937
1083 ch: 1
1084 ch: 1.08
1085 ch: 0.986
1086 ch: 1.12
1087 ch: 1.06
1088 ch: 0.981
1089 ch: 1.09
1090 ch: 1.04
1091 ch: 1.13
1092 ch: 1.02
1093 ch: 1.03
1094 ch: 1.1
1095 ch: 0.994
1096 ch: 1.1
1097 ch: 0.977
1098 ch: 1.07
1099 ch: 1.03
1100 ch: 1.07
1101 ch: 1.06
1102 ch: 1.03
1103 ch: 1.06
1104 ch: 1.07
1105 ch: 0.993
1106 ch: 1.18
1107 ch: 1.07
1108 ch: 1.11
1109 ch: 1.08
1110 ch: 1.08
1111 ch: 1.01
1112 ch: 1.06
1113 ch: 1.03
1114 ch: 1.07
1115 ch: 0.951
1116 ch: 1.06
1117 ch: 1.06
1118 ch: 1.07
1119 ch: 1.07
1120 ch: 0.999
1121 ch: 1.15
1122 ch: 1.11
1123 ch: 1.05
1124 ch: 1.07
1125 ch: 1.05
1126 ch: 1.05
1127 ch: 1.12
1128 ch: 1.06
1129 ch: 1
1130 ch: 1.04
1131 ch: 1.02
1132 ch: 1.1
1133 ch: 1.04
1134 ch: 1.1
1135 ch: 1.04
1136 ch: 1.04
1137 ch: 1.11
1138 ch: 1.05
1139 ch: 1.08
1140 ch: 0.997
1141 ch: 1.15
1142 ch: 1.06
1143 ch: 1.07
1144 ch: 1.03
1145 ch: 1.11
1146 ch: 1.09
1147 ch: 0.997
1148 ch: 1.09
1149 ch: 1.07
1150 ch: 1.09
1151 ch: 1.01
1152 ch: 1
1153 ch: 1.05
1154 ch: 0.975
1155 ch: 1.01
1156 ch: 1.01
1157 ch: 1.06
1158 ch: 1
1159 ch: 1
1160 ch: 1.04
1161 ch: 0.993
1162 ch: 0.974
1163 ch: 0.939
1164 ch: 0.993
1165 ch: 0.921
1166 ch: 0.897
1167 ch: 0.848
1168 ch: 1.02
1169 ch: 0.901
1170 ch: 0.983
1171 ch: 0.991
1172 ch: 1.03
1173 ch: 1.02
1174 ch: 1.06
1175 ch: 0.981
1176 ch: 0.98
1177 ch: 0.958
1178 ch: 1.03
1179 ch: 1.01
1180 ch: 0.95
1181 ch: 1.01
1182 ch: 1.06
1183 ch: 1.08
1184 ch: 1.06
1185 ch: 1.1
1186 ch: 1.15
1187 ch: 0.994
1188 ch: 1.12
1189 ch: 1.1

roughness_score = -0.441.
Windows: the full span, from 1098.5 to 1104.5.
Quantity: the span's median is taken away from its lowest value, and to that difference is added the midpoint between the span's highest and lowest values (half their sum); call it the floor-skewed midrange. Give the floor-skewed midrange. 1.02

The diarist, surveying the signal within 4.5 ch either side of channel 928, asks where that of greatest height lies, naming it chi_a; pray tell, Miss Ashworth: 931 ch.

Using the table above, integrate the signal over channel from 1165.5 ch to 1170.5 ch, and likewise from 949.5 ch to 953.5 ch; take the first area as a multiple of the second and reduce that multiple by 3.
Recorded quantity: -2.0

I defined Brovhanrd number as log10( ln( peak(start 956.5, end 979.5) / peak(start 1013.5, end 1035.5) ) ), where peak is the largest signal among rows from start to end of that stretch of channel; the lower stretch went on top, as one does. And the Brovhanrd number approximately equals -0.99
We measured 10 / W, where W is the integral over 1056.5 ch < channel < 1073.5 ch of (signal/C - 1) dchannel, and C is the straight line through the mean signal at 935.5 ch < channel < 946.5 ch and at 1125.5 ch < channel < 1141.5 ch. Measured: -20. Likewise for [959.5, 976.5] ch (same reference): 48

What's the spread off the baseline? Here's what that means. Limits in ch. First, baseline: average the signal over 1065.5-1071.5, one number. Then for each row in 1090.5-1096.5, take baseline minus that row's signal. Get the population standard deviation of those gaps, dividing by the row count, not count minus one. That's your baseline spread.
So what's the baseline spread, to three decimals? 0.050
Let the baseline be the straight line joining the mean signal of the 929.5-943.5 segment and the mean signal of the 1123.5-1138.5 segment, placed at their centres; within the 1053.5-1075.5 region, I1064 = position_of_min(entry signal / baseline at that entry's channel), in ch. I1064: 1070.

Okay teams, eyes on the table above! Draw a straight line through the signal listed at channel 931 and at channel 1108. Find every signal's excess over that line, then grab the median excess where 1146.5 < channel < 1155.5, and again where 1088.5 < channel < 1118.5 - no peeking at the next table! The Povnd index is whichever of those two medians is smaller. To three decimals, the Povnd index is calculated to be -0.068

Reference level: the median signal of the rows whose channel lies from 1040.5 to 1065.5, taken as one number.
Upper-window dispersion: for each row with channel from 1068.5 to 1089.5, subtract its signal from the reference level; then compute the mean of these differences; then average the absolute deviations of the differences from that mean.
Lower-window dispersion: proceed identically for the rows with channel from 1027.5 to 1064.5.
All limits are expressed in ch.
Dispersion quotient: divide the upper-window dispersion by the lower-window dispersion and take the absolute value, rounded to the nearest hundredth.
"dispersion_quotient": 0.59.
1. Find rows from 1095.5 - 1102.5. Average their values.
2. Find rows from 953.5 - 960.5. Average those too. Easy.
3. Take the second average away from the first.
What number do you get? -0.10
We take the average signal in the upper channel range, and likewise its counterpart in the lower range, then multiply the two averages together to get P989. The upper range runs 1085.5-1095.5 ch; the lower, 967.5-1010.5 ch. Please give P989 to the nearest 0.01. 1.25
